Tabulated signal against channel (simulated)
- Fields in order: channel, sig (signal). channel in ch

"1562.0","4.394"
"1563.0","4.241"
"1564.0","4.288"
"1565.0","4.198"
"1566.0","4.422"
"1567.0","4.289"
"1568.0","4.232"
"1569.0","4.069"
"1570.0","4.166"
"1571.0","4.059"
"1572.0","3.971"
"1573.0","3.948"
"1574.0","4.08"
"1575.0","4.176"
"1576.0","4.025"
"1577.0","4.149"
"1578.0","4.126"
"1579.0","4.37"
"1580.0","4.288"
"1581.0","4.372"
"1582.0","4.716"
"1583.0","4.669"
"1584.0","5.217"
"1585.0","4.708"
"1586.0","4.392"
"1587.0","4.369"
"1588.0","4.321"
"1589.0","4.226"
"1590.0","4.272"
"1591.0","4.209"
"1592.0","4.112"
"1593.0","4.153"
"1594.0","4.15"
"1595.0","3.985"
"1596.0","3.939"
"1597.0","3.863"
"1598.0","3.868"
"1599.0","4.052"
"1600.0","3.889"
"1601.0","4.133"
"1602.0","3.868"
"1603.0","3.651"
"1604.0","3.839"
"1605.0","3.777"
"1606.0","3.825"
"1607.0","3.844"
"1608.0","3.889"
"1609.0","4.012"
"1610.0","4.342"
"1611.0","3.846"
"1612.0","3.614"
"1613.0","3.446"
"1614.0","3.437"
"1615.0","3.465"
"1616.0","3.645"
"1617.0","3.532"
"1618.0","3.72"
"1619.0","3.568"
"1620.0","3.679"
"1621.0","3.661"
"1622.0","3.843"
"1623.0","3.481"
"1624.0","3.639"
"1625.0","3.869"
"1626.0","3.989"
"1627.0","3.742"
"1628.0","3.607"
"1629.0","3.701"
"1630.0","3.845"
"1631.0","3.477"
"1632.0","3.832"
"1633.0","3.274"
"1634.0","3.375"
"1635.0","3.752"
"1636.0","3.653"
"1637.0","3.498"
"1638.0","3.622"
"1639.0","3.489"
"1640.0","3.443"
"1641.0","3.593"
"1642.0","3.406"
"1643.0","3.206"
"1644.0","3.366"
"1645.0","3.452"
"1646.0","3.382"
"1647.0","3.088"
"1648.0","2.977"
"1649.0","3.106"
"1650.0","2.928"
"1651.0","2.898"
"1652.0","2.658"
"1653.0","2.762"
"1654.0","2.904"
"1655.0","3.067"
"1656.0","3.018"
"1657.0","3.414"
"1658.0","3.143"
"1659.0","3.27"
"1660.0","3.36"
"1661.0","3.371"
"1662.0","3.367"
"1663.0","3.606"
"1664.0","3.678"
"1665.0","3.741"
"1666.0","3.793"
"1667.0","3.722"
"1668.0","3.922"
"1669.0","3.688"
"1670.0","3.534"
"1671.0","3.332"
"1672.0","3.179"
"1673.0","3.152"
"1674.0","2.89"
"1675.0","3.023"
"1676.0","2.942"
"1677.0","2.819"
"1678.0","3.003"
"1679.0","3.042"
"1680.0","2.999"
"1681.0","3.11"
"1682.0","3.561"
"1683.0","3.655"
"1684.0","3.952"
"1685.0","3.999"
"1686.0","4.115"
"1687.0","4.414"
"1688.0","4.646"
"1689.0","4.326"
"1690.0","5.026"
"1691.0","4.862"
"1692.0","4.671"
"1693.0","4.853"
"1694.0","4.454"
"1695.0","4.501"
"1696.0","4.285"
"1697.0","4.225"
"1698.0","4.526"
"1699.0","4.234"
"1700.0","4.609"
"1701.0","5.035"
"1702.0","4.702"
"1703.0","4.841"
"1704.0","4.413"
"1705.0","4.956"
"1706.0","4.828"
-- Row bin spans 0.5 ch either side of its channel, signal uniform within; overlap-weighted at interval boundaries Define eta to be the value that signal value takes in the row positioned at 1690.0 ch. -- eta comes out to 5.026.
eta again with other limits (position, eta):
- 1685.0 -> 3.999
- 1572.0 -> 3.971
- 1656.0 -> 3.018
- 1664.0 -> 3.678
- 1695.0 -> 4.501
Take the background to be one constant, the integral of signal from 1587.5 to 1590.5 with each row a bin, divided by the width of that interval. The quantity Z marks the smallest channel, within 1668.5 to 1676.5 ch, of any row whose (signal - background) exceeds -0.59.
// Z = 1669.0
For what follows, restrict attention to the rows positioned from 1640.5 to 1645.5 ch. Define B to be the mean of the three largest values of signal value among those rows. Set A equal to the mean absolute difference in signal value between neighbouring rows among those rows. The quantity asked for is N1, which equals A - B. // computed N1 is -3.3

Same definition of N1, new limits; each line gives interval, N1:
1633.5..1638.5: -3.5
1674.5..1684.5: -3.6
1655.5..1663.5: -3.3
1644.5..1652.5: -3.2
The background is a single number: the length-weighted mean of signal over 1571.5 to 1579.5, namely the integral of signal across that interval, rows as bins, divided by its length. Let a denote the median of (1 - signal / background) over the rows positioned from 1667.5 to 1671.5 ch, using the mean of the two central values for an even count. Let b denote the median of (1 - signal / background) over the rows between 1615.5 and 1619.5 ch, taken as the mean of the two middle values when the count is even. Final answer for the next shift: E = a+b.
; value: 0.24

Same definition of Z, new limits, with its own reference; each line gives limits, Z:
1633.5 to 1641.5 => 1635.0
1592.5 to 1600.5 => 1593.0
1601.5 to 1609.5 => 1602.0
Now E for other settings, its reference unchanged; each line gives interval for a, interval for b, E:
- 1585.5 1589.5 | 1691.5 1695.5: -0.18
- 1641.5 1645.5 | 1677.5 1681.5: 0.44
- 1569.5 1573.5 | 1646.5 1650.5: 0.28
